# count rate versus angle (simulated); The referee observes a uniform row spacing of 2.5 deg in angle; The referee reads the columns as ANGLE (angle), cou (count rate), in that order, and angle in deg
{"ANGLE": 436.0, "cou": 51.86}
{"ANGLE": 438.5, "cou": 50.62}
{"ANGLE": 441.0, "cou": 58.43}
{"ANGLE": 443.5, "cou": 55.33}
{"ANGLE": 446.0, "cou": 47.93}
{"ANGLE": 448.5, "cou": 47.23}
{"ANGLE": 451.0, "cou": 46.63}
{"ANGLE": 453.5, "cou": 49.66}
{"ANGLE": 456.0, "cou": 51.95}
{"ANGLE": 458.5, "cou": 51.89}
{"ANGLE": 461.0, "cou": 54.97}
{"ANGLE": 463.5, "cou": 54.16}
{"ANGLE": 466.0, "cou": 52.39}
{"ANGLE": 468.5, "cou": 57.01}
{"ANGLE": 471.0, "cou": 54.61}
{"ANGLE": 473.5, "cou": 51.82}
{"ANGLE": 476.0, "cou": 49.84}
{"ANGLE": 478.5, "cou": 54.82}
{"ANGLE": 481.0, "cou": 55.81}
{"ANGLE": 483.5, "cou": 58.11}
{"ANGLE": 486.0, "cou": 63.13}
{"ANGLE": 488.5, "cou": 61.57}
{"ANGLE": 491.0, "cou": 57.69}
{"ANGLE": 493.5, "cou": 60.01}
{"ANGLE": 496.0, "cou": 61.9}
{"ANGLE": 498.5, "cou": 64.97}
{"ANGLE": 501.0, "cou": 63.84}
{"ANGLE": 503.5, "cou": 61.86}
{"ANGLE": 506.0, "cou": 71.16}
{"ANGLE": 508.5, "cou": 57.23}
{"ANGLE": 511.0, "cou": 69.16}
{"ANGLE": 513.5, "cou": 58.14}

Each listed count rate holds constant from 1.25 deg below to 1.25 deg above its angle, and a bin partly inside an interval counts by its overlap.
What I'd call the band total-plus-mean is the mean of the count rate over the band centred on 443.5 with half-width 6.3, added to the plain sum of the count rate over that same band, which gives 311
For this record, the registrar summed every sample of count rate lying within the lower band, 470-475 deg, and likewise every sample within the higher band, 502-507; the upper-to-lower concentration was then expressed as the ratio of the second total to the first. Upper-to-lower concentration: 1.25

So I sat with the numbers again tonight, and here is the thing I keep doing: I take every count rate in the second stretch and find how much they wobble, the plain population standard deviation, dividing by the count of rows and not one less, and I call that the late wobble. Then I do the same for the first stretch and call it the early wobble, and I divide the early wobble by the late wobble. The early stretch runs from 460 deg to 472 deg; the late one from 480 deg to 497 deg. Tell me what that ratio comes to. 0.61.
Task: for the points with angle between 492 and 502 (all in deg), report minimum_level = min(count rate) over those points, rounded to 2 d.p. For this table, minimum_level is 60.01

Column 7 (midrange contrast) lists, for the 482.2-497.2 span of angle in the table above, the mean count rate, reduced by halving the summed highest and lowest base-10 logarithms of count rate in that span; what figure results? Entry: 59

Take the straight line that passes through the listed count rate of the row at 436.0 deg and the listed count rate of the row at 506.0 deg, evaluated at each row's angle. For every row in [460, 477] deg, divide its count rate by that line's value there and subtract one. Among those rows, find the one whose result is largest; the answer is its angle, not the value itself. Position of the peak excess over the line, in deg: 468.5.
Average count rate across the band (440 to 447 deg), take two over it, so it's 0.0371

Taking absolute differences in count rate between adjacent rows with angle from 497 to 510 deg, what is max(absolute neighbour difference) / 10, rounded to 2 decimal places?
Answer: 1.39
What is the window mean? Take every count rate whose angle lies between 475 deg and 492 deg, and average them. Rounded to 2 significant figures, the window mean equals 57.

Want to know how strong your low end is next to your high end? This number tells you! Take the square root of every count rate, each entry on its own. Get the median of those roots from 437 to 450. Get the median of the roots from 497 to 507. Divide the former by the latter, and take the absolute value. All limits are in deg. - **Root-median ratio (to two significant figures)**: 0.89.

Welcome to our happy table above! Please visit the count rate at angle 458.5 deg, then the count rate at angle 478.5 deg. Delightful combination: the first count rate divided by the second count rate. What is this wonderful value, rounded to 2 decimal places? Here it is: 0.95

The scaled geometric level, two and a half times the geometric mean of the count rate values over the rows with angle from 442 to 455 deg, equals 123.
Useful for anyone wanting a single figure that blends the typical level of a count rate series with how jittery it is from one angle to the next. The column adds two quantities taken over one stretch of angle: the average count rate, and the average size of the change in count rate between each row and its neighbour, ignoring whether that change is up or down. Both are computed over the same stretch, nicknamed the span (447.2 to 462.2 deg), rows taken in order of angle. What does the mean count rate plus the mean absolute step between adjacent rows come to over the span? 52.2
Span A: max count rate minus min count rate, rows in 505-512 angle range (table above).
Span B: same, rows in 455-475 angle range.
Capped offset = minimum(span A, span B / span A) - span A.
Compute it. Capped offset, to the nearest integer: -14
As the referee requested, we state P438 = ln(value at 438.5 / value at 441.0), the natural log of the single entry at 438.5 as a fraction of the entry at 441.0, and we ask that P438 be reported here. -0.14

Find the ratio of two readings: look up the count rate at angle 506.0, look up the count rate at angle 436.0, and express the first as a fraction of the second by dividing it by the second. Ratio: 1.37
